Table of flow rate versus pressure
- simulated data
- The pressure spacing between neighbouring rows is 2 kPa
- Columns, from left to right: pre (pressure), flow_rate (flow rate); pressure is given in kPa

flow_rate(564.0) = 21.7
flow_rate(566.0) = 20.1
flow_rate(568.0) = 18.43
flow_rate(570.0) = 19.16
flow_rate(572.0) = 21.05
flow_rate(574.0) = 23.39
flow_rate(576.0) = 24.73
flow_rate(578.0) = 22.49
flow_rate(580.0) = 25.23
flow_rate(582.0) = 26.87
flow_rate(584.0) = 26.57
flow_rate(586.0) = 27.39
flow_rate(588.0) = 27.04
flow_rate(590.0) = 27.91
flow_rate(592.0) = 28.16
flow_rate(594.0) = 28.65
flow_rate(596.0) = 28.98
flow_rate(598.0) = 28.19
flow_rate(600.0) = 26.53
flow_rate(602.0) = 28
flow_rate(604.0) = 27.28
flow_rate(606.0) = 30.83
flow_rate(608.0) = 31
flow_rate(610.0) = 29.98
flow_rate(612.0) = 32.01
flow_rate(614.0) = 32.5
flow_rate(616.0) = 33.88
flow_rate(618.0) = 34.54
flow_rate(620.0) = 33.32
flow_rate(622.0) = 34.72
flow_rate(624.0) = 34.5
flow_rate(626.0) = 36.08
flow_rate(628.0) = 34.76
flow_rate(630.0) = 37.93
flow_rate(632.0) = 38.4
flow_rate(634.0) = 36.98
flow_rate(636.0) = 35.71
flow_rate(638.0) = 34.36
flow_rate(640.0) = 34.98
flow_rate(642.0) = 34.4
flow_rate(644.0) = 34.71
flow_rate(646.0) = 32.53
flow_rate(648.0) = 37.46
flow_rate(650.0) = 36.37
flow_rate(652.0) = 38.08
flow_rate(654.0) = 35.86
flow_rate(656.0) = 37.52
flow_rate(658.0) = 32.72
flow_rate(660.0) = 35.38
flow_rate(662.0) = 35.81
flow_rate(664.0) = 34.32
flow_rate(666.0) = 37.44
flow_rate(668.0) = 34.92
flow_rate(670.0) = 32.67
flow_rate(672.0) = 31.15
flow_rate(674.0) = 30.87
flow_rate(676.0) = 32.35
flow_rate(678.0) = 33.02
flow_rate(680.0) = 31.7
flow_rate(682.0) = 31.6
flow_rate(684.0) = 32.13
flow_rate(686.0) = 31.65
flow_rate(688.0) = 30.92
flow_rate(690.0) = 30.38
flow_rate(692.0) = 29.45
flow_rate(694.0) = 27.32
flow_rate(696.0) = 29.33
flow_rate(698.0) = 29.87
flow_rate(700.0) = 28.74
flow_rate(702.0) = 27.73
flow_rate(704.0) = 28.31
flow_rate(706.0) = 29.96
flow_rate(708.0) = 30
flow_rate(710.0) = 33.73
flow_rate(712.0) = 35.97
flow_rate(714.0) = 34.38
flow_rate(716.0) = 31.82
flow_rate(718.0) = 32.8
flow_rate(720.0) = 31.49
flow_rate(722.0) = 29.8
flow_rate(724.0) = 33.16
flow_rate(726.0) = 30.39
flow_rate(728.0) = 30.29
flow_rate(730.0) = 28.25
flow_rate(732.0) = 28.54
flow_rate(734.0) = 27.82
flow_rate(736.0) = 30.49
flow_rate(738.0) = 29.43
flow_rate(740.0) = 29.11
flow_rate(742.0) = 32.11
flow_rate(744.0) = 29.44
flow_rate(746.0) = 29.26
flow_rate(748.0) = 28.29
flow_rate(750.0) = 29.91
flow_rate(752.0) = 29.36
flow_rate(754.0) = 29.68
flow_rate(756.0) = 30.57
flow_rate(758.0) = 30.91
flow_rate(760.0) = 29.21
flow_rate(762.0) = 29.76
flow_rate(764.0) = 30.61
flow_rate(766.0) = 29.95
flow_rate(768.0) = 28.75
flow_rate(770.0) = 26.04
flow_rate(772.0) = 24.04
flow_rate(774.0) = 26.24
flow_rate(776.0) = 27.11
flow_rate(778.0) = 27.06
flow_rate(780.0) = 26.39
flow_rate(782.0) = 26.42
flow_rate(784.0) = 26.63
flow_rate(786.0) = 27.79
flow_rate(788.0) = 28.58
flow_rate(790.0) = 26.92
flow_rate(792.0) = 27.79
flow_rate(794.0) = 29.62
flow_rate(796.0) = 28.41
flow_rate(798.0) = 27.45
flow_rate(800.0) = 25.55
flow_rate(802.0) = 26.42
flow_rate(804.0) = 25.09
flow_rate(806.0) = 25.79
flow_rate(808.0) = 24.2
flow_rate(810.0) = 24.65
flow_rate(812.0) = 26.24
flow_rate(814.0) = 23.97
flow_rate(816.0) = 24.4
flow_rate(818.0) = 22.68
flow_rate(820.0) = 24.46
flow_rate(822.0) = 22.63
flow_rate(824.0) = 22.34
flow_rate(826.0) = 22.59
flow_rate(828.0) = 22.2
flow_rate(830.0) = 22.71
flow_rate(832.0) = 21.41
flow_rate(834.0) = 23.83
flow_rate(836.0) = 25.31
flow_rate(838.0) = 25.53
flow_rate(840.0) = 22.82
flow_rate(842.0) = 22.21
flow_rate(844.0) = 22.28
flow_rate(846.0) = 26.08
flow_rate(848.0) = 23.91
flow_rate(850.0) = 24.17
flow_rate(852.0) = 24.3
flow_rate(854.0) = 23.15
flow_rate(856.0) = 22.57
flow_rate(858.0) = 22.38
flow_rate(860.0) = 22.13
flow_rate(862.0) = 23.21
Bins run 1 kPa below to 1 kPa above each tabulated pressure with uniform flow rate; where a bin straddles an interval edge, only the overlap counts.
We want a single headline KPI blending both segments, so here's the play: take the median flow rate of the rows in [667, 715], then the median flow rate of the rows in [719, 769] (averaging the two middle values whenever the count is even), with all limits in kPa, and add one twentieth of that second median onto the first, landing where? 33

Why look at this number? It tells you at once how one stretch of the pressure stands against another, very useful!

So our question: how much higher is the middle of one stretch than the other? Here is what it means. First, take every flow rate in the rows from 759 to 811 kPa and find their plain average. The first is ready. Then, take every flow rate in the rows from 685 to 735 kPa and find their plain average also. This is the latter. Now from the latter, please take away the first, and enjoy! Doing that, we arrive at 3.3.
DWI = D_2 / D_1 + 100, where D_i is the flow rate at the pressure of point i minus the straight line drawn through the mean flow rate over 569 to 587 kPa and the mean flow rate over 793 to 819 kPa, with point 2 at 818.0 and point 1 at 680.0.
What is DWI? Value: 100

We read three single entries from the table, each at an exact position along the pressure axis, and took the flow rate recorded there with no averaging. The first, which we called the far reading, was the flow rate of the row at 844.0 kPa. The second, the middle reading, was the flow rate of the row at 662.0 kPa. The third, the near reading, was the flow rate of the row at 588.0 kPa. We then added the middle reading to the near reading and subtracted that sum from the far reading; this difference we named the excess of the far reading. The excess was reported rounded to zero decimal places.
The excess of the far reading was -41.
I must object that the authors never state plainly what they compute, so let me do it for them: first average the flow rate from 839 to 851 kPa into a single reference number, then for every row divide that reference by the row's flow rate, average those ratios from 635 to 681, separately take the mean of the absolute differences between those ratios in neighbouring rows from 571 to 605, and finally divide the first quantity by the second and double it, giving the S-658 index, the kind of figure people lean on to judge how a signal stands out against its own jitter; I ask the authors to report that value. 32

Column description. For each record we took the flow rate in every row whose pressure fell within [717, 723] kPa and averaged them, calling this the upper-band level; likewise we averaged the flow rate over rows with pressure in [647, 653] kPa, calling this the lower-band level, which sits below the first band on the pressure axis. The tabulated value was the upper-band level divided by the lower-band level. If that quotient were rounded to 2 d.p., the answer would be 0.84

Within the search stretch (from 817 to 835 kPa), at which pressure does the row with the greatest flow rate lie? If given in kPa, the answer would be 820.0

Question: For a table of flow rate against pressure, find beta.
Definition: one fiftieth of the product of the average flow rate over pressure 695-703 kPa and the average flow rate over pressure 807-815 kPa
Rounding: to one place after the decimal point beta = 14.3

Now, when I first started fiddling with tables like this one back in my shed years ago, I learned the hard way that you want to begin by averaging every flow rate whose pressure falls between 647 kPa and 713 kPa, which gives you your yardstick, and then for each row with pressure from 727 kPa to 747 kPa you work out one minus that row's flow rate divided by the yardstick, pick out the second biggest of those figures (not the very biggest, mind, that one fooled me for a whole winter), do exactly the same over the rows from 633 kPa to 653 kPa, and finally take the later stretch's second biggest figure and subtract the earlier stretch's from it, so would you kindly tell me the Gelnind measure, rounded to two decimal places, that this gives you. 0.19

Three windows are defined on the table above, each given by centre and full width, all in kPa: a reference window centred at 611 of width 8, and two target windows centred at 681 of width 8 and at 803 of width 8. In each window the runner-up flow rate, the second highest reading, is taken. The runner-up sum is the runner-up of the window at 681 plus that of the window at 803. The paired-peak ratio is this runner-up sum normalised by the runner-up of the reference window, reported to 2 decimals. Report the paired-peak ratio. 1.81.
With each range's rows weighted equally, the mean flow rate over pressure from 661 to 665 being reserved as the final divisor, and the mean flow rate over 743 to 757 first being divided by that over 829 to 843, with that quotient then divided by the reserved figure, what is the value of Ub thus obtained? 0.036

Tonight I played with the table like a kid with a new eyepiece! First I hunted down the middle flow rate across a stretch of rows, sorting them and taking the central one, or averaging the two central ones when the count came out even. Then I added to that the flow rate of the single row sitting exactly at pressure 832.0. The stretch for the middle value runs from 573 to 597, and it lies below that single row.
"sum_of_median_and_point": 48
